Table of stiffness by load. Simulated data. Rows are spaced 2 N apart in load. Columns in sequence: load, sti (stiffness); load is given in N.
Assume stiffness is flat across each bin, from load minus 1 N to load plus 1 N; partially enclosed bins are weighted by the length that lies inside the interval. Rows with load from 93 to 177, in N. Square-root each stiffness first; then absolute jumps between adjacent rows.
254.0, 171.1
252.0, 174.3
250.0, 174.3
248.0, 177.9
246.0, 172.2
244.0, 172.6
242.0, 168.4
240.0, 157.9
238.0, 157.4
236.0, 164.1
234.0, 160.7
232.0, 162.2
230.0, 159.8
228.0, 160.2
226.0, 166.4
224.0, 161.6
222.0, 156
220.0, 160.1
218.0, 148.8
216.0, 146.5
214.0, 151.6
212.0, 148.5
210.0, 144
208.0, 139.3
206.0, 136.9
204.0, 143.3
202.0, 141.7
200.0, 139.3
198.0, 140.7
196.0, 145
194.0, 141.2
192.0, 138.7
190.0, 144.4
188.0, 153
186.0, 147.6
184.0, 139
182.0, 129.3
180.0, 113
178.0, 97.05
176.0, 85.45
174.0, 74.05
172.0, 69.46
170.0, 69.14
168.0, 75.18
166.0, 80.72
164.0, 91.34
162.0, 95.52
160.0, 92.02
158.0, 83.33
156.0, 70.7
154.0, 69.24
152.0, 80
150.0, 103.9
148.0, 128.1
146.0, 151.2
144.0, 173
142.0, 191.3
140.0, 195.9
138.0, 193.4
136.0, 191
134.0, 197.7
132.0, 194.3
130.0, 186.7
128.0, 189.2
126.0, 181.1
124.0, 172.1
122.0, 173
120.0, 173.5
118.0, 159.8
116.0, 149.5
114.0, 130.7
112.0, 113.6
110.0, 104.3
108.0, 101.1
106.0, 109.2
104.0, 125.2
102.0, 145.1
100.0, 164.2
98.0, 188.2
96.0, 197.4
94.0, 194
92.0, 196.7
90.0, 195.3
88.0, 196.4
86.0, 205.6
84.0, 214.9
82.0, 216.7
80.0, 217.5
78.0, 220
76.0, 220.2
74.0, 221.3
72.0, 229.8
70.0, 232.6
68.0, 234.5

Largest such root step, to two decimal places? 1.25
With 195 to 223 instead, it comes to 0.45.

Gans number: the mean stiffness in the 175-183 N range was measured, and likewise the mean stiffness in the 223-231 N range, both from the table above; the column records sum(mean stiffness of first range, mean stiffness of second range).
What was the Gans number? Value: 268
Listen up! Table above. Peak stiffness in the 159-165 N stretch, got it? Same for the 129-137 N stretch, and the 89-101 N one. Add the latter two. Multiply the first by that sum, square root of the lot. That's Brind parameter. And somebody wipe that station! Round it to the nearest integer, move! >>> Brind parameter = 194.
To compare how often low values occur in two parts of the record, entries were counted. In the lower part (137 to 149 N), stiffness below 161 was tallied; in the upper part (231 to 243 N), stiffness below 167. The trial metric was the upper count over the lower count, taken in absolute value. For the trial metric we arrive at 2.50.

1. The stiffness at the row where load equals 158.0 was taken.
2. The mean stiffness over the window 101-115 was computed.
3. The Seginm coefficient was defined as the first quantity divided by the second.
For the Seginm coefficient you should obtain 0.7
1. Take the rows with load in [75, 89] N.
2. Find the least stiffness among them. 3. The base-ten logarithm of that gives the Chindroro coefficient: 2.29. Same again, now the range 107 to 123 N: 2.00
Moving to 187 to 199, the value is 2.14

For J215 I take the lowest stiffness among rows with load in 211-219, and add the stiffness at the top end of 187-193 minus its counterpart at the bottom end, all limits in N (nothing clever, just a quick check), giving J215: 132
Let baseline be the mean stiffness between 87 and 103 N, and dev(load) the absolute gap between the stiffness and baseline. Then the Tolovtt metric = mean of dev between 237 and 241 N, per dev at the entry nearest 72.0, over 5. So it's 0.120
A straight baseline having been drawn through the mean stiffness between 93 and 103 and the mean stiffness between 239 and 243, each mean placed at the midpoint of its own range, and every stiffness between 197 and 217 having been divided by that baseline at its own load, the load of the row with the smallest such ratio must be 206.0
